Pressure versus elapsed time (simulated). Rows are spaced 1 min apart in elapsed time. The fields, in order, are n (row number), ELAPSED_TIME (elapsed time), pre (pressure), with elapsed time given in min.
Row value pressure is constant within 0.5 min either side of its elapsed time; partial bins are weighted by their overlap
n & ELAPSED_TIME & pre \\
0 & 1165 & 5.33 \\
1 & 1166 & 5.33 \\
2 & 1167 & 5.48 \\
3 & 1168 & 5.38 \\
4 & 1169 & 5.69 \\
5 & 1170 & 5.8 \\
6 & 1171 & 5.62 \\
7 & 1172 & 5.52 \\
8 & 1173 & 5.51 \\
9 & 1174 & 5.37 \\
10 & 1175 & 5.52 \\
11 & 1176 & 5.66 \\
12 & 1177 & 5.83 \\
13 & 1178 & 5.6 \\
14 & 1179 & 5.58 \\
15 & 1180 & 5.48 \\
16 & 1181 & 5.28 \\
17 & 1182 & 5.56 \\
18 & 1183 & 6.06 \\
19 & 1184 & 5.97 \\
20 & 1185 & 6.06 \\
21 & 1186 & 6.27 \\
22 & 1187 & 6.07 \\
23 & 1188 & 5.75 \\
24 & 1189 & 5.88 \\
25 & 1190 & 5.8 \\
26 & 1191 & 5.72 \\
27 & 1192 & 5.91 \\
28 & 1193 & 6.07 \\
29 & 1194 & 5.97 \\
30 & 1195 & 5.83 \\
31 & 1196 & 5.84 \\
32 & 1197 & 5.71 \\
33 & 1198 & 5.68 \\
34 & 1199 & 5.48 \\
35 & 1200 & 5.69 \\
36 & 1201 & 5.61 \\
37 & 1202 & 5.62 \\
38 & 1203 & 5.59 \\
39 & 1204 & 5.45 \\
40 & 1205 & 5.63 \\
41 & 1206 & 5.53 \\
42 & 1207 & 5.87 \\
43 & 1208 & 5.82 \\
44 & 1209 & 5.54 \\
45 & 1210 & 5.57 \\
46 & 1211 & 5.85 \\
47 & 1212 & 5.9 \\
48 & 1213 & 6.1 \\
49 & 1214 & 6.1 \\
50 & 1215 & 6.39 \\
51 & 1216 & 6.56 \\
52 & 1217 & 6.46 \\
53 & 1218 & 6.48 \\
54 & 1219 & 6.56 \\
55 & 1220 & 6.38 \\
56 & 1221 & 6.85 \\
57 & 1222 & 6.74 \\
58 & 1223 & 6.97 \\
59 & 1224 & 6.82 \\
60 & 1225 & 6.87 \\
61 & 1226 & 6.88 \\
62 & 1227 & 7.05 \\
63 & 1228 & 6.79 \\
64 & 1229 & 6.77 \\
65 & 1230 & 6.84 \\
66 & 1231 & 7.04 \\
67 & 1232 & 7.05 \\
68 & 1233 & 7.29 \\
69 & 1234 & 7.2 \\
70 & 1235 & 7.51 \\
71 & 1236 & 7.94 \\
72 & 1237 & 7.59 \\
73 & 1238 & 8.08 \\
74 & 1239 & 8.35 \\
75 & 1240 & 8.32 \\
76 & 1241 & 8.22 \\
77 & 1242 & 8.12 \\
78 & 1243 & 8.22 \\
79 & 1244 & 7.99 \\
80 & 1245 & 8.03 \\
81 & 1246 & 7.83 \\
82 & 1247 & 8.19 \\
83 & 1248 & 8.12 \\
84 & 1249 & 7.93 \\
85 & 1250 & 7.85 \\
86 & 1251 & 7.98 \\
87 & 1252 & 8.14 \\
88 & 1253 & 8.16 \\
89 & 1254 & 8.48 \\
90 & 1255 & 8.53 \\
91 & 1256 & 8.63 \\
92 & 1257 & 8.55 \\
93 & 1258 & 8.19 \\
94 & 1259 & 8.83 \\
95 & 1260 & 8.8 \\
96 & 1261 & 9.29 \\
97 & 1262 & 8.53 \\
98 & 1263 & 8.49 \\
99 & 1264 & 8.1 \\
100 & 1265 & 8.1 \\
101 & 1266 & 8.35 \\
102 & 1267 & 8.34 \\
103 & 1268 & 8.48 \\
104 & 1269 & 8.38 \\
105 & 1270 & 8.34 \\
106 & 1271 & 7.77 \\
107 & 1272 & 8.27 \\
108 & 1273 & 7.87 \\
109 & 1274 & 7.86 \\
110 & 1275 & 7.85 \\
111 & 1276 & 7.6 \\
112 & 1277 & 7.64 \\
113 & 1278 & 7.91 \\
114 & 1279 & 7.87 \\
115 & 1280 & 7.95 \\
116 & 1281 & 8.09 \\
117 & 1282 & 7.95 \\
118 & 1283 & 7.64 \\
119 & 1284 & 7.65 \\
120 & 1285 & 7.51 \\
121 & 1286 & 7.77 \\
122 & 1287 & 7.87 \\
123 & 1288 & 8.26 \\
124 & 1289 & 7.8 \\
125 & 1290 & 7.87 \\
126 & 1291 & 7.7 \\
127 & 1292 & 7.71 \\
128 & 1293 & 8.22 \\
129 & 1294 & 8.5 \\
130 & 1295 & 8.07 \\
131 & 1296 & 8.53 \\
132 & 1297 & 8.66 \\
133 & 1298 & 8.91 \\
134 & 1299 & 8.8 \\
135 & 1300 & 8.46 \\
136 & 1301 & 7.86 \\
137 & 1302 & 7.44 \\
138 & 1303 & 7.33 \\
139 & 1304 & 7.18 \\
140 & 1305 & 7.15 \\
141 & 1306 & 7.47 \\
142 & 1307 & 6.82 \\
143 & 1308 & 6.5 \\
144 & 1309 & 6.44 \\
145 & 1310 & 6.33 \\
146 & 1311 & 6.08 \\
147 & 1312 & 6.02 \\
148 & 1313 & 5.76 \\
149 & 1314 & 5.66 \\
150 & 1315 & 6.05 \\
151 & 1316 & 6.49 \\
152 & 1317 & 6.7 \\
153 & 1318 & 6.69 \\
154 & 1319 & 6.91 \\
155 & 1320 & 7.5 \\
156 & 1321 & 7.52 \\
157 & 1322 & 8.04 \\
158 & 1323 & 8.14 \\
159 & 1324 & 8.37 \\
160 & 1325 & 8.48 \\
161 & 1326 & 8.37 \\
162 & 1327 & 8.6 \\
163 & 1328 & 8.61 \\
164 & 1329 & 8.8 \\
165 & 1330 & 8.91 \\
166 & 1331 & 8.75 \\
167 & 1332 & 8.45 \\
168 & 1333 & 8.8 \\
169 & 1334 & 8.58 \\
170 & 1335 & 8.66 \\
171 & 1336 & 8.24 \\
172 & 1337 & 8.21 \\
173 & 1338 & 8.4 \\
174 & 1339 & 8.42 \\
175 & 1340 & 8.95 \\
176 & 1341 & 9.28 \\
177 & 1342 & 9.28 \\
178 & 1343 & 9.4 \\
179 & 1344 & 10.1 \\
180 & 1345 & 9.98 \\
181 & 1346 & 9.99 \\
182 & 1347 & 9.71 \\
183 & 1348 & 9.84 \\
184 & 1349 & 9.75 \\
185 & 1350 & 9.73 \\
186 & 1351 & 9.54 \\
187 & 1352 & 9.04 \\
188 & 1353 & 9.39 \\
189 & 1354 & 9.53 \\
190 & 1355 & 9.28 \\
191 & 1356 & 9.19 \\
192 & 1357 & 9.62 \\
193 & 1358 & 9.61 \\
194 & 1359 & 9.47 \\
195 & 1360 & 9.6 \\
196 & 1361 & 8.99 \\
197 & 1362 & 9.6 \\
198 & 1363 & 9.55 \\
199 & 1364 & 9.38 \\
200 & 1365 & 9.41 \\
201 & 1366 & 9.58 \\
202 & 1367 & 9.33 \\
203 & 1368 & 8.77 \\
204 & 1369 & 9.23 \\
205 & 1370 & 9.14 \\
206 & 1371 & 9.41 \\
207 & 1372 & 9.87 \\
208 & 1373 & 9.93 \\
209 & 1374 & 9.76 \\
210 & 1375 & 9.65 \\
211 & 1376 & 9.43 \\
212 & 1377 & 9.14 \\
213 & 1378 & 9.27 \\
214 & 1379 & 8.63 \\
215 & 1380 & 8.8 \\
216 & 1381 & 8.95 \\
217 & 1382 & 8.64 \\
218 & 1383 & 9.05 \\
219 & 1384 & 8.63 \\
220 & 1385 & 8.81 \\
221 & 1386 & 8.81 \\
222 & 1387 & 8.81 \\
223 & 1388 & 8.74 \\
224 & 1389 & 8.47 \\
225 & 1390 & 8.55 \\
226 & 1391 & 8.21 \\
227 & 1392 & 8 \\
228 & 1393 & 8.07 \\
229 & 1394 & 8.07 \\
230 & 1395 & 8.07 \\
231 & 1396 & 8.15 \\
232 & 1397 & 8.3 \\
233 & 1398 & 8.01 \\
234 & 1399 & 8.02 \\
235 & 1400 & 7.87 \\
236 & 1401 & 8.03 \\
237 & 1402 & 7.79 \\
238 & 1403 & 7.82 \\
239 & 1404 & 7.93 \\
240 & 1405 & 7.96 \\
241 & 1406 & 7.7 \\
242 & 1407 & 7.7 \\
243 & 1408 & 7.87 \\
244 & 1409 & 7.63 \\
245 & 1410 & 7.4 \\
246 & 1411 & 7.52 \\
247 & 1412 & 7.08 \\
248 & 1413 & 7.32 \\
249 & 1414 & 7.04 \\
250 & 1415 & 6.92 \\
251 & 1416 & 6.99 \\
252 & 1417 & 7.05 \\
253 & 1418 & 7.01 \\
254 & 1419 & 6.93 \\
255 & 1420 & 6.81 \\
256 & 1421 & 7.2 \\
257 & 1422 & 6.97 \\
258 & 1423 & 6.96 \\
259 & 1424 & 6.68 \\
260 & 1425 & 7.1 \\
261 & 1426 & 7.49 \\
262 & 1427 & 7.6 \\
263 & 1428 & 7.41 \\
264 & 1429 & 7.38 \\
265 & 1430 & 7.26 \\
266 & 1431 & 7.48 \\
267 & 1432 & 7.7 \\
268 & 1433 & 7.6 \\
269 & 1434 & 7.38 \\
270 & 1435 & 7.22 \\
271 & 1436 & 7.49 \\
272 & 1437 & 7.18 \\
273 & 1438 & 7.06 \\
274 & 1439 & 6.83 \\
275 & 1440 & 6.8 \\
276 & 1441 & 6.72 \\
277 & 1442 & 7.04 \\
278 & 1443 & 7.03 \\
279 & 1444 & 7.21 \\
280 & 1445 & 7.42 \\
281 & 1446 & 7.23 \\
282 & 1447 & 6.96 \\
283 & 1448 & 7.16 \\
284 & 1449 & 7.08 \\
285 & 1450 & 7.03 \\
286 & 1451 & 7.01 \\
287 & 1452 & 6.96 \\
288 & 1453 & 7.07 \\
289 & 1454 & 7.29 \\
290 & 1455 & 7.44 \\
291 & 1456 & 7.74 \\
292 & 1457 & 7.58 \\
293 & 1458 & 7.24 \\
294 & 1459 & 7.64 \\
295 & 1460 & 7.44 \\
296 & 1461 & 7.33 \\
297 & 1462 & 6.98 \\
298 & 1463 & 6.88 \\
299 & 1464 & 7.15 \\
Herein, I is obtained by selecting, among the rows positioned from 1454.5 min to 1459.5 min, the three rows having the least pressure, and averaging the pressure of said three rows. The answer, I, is 7.4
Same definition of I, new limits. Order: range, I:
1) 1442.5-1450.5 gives 7.0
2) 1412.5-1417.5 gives 7.0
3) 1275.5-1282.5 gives 7.7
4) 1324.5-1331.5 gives 8.5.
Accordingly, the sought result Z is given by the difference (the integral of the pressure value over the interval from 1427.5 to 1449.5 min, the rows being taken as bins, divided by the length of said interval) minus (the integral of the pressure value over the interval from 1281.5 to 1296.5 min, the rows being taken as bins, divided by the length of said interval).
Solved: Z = -0.7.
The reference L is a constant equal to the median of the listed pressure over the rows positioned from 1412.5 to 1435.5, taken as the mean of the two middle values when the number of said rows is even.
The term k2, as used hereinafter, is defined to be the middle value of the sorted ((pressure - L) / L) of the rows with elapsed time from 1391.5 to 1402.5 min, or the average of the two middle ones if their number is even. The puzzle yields 0.12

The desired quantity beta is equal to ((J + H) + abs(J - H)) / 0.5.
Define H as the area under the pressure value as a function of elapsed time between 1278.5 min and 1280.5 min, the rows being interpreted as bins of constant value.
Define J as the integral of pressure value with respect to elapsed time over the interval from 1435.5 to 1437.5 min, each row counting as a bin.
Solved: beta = 63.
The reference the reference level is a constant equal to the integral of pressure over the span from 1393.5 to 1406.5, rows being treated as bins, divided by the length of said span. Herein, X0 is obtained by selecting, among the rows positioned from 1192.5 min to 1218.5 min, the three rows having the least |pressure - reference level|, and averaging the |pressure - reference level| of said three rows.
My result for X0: 1.48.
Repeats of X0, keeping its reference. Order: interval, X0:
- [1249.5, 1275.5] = 0.08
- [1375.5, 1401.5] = 0.03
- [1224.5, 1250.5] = 0.03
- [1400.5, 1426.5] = 0.04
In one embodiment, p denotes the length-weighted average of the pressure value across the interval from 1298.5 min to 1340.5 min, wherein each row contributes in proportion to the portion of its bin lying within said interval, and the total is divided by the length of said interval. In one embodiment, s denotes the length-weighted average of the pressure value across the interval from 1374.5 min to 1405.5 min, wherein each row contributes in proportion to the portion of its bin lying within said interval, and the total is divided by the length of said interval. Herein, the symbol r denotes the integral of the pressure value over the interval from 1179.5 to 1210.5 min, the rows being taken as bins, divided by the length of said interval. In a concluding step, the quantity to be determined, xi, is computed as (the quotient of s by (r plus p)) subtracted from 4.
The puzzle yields 3.37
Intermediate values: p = 7.6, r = 5.8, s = 8.5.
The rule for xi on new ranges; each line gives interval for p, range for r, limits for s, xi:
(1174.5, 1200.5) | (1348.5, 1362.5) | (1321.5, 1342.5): 3.44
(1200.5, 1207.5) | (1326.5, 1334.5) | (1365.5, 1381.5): 3.35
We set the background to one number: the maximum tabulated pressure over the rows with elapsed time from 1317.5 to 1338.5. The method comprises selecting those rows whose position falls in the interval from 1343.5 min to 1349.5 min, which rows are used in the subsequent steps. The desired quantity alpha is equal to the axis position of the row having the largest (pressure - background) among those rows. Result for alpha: 1344 min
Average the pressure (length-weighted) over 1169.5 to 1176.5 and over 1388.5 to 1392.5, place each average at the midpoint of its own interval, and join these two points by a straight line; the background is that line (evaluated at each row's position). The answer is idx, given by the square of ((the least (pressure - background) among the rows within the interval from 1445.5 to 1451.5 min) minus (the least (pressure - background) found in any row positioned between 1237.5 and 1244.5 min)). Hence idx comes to 12.8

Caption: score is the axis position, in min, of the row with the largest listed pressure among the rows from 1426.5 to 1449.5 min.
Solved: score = 1432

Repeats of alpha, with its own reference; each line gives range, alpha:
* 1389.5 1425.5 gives 1390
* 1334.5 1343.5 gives 1343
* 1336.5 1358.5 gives 1344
